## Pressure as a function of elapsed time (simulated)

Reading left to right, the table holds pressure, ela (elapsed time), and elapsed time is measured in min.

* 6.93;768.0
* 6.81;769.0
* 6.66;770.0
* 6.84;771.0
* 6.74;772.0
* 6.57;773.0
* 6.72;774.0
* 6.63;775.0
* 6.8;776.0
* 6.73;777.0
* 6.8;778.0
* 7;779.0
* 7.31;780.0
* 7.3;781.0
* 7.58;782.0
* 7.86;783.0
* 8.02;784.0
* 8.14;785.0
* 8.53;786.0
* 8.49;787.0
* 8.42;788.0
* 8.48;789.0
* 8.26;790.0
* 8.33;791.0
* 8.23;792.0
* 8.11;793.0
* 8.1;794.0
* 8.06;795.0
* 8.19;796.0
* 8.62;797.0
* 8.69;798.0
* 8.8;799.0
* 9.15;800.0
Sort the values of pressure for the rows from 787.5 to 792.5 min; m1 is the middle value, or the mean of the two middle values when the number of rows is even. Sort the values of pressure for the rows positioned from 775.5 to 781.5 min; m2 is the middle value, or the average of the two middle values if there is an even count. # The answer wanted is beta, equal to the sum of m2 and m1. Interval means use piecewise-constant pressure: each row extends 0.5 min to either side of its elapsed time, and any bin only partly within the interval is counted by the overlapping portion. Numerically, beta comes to 15.2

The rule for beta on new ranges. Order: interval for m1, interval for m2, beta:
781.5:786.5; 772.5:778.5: 14.7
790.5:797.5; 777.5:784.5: 15.5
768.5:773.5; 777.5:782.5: 14.0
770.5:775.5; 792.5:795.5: 14.8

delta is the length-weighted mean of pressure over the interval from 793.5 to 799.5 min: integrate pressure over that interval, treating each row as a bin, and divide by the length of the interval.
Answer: 8.4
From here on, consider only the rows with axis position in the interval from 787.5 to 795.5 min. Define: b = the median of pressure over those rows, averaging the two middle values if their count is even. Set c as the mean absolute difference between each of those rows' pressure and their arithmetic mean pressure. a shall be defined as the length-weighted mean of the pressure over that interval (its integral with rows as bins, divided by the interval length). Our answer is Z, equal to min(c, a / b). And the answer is 0.12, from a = 8.2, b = 8.2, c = 0.12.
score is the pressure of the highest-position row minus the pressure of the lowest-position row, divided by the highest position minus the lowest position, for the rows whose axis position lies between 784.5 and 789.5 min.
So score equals 0.085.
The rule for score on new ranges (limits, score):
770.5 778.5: -0.006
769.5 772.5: 0.040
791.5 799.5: 0.081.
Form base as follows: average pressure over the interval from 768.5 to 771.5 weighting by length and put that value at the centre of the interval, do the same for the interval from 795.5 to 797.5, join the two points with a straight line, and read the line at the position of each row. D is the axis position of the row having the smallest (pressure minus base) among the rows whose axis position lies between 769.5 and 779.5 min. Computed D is 777.0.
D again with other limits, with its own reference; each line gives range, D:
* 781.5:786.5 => 782.0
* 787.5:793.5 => 793.0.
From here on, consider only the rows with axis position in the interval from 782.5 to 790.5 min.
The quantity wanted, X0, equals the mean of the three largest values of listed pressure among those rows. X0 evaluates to 8.50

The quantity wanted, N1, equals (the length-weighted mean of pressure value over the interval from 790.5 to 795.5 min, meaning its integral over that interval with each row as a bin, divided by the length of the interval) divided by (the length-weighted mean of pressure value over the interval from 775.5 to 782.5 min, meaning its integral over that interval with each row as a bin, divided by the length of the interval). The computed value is 1.15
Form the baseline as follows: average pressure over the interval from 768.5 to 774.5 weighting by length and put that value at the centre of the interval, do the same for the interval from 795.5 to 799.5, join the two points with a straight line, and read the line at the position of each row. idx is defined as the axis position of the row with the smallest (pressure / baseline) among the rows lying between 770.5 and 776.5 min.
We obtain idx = 775.0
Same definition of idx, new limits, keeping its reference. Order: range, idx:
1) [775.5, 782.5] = 777.0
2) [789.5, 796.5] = 795.0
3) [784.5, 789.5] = 785.0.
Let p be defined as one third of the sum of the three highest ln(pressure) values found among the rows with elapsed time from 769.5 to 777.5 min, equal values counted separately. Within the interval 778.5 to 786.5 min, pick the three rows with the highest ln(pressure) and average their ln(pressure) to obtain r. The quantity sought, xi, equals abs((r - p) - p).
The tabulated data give 1.7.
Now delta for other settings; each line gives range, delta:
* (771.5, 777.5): 6.7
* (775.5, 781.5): 7.0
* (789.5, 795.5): 8.2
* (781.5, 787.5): 8.1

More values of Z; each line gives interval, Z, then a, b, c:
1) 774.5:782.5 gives 0.28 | 7.0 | 6.9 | 0.28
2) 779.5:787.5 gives 0.39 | 7.9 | 7.9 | 0.39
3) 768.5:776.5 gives 0.08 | 6.7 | 6.7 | 0.08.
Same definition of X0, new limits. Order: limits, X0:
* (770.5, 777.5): 6.79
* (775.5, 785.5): 8.01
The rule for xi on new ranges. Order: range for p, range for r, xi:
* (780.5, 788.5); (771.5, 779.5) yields 2.3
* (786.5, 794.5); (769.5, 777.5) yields 2.4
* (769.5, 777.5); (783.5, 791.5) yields 1.7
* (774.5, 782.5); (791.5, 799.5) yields 1.8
